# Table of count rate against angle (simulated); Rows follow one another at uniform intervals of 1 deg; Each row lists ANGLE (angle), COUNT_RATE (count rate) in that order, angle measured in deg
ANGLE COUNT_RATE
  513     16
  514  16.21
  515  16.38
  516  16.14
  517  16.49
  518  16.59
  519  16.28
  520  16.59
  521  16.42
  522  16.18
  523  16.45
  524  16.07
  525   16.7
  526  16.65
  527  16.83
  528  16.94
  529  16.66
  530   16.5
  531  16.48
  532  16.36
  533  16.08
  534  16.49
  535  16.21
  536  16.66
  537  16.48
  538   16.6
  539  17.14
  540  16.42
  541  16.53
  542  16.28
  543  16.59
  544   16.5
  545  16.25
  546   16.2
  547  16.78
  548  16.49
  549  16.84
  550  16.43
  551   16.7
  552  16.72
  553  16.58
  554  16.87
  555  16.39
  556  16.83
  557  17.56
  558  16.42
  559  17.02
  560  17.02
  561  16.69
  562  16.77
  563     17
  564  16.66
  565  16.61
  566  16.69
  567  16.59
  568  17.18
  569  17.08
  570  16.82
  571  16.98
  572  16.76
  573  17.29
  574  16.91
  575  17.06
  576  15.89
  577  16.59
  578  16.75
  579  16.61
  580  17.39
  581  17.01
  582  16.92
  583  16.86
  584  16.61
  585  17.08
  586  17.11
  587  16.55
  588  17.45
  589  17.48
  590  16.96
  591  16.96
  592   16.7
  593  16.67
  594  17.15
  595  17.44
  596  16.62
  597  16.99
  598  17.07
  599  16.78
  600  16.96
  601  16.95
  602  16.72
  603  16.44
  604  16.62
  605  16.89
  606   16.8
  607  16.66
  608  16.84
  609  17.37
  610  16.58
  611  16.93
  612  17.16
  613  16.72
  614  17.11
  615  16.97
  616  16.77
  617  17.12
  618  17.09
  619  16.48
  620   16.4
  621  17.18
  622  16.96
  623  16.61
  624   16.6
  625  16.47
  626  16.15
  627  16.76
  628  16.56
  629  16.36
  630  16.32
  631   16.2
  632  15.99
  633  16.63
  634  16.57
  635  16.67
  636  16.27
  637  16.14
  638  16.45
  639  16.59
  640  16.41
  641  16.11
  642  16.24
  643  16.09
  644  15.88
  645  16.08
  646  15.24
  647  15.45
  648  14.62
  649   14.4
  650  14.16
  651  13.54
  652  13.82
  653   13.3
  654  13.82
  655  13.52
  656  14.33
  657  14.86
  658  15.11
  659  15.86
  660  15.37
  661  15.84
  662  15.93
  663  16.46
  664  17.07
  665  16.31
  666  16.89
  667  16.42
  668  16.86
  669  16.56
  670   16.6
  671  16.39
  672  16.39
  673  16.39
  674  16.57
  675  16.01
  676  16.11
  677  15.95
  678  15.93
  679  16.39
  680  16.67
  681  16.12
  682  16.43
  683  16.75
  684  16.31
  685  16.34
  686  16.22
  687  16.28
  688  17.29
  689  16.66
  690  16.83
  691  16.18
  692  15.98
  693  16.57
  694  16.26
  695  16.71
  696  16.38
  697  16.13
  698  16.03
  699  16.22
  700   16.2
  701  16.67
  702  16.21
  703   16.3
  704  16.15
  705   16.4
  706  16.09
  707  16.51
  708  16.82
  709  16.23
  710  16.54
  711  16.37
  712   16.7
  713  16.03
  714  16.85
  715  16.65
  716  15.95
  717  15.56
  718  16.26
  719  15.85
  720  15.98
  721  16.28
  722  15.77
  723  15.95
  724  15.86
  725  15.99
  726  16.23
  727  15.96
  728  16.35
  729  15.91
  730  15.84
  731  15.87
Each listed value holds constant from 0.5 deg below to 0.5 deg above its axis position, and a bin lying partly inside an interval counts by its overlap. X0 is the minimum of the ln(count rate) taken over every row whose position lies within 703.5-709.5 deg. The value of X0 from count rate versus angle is 2.78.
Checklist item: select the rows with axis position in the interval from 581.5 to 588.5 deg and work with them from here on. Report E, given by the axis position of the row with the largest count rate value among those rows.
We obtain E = 588 deg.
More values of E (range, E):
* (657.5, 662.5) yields 662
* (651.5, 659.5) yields 659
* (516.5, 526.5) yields 525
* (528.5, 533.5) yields 529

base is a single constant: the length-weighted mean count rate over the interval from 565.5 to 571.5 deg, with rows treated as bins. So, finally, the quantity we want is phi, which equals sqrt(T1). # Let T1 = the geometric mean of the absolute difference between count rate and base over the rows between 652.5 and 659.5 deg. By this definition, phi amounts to 1.5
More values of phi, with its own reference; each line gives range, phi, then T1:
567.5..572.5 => 0.4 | 0.1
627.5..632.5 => 0.8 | 0.6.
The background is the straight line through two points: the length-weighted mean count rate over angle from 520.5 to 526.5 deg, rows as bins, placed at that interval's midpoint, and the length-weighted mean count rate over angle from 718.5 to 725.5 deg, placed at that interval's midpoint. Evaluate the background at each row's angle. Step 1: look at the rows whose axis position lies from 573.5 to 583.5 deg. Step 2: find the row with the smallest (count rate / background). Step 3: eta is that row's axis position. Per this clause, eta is 576 deg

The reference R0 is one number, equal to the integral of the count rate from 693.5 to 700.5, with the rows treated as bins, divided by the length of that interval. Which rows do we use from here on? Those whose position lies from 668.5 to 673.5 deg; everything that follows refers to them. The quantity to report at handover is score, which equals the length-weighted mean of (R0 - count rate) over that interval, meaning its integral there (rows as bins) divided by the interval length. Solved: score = -0.19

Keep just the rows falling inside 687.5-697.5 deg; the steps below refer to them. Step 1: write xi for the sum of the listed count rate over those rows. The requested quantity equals 165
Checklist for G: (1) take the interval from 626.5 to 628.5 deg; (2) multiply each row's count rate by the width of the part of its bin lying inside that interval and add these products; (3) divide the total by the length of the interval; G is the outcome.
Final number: 16.66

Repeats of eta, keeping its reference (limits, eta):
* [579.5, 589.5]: 587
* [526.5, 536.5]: 533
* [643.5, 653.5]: 653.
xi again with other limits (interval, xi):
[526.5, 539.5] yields 215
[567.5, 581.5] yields 236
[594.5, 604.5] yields 169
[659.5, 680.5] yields 343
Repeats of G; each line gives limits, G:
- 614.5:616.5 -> 16.87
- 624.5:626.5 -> 16.31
